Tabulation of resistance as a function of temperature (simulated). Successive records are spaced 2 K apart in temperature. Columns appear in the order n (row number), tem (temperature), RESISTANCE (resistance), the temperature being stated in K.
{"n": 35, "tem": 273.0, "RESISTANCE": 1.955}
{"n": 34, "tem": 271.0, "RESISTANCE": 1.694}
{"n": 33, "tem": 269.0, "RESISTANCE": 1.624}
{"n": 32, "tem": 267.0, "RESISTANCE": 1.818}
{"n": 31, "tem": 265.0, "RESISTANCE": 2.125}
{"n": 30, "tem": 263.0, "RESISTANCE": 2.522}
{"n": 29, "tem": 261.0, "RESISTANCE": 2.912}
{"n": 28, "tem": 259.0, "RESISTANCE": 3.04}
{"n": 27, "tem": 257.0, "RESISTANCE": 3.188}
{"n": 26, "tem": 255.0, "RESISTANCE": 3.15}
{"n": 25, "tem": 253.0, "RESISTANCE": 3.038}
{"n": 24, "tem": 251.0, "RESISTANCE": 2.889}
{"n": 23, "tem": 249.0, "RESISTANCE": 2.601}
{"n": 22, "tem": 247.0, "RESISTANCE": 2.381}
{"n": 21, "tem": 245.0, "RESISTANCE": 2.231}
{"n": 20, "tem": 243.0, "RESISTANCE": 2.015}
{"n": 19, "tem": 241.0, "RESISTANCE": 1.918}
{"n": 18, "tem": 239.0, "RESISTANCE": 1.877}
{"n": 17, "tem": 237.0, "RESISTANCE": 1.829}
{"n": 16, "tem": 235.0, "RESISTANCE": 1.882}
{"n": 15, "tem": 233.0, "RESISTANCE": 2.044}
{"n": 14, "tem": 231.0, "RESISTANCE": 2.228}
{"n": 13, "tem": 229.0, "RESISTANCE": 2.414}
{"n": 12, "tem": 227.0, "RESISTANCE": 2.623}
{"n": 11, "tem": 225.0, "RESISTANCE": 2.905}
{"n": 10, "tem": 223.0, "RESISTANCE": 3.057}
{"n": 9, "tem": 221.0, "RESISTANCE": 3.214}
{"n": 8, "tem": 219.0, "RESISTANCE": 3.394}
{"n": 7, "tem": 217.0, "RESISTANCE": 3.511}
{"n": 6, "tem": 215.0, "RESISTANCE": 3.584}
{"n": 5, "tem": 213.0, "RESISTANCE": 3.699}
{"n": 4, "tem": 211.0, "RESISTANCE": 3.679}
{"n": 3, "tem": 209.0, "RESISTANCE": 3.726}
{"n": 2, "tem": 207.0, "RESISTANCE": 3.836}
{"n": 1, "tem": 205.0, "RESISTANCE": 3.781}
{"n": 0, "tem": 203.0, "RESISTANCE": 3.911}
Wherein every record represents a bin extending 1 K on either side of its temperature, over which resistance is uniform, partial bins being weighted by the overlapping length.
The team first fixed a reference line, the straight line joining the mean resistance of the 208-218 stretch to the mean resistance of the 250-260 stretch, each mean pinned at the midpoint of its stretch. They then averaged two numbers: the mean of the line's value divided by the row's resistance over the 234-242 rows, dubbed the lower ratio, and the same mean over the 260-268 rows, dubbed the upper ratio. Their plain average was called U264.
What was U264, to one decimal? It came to 1.5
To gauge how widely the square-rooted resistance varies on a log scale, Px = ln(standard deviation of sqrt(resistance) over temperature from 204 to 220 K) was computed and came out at -3.3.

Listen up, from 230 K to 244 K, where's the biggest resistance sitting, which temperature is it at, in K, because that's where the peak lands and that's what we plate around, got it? 231.0 K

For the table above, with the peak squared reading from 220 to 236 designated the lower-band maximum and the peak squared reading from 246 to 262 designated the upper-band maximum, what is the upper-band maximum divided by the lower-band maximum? 1.0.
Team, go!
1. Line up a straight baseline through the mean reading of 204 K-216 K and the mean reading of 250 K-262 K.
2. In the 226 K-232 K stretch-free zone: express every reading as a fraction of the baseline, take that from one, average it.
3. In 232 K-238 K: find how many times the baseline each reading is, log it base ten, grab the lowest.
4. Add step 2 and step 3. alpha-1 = 0.04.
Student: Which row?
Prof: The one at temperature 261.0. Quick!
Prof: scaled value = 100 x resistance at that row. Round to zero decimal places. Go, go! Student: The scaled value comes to 291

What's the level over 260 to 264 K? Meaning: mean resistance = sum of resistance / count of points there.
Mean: 2.7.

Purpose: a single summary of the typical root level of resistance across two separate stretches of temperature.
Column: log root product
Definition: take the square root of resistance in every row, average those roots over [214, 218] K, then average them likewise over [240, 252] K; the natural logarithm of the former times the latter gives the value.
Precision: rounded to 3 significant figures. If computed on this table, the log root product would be 1.06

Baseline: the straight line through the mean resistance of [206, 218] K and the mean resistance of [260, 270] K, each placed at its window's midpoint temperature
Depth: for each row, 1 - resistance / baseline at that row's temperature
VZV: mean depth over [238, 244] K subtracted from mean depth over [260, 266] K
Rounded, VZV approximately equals -0.44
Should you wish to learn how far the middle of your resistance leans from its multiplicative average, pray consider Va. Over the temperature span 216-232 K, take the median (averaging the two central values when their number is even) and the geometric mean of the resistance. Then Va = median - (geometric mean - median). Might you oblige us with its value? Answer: 3.1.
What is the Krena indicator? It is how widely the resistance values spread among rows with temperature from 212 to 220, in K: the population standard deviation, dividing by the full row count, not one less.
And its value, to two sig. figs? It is 0.11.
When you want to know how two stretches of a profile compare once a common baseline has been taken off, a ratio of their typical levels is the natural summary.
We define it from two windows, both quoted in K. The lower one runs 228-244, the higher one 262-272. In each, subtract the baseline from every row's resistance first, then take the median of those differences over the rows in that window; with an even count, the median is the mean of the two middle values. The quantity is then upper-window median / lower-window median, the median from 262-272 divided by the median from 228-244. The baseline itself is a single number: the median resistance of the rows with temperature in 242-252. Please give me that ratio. 1.4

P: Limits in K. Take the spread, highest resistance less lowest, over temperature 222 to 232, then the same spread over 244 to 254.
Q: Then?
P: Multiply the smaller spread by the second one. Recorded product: 0.7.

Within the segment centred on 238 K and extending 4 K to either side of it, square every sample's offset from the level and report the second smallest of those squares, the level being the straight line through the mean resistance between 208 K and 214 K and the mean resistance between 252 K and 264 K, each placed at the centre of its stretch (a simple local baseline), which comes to 1.9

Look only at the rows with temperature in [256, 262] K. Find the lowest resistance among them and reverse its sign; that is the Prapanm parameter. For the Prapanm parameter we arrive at -2.9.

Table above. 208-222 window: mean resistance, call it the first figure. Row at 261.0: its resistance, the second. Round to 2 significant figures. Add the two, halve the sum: 3.2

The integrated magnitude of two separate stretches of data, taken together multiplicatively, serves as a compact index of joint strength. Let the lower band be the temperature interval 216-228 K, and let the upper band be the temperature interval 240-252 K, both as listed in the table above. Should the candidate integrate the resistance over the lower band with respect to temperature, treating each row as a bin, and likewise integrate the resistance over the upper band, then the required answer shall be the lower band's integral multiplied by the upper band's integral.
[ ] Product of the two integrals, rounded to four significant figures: 1050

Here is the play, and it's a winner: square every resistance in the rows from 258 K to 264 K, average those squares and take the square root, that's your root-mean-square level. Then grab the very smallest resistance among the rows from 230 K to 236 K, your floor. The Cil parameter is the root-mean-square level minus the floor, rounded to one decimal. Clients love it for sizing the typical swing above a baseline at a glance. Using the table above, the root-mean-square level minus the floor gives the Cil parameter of 1.0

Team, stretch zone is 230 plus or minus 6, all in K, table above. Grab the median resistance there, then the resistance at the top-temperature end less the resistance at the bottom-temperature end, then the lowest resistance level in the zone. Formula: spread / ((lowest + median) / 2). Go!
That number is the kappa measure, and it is -0.49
